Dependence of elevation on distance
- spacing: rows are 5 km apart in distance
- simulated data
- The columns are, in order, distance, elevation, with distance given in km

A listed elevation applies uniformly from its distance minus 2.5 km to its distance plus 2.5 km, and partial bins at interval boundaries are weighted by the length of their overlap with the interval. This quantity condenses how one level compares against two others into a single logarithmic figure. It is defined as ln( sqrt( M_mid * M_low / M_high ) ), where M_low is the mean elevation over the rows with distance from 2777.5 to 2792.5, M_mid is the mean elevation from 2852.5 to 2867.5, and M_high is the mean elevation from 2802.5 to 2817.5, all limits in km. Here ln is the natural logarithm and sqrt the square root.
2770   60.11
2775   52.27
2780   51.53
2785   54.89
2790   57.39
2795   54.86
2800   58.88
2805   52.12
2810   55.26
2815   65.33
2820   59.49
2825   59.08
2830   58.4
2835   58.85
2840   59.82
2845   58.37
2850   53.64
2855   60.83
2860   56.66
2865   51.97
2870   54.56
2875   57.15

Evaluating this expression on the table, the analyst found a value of 1.99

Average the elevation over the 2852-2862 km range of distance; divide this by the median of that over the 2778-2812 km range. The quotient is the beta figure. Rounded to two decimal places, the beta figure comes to 1.07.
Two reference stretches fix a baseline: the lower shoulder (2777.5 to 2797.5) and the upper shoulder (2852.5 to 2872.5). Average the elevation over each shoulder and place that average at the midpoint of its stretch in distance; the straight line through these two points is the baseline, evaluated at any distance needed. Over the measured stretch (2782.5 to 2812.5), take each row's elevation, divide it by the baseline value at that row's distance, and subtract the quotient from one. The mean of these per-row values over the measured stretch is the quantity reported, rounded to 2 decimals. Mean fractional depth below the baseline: -0.01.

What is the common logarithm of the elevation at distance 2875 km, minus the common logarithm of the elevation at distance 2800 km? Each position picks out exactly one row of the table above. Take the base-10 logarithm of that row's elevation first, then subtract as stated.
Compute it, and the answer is -0.013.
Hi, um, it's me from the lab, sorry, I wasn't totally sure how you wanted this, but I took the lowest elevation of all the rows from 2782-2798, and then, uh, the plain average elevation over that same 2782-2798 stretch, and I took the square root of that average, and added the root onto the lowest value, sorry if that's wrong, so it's 62.3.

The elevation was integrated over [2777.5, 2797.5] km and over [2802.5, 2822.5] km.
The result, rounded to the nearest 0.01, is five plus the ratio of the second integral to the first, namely 6.06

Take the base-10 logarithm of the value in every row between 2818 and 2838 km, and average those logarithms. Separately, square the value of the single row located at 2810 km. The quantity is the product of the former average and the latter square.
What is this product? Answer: 5407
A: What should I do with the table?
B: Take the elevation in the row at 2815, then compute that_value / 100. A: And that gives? 0.653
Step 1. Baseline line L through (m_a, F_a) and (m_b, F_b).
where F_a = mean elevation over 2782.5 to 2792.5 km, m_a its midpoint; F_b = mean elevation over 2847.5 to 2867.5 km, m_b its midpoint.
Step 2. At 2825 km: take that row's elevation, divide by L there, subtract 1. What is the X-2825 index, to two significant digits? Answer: 0.056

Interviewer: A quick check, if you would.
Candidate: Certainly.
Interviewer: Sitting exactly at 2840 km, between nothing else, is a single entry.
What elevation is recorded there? 59.82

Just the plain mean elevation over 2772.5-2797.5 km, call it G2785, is 54.2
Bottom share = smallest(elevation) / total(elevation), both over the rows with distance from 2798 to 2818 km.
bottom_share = 0.225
